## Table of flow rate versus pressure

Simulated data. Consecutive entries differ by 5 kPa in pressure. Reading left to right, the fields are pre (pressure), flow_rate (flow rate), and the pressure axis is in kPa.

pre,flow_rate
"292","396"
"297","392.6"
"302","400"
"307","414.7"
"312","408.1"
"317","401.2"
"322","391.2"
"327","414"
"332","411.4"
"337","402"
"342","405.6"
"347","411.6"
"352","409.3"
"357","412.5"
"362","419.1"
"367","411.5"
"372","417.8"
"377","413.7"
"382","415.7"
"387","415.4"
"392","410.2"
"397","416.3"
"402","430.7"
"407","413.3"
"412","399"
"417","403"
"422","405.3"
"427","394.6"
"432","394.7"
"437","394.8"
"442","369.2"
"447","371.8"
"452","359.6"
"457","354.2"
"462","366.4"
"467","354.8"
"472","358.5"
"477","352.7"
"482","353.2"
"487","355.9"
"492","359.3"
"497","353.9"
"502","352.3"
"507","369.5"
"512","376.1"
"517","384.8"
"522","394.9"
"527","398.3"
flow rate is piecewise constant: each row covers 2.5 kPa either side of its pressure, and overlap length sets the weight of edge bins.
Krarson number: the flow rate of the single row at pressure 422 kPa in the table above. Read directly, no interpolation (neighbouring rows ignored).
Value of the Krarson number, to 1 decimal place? 405.3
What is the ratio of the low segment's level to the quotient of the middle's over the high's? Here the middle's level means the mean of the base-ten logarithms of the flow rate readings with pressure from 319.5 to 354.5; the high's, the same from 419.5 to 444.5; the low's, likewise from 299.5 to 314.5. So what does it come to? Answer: 2.59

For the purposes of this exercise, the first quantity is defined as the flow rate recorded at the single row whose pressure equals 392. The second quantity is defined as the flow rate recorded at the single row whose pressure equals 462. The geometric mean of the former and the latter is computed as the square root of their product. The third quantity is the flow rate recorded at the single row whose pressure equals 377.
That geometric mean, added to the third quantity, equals 801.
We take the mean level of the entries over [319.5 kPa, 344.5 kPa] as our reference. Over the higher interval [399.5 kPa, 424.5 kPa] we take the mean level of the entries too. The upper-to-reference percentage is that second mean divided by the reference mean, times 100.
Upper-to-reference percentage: 101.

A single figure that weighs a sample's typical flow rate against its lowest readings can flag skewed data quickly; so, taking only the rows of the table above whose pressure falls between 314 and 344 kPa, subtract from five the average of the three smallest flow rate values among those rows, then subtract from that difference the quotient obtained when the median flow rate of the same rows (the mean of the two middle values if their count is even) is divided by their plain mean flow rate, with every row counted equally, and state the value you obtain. -394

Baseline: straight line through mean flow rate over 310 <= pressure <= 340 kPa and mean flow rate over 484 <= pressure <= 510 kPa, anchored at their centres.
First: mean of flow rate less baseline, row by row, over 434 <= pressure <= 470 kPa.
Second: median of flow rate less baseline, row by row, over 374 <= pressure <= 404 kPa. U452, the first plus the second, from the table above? 24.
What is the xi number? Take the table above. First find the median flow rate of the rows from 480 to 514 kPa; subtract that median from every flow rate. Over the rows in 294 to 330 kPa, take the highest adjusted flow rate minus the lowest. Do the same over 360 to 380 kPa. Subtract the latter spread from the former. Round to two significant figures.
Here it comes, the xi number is 16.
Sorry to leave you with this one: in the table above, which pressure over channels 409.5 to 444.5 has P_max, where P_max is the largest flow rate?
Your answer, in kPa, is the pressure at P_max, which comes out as 422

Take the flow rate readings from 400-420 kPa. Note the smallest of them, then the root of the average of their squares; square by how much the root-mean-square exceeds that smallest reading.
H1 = 161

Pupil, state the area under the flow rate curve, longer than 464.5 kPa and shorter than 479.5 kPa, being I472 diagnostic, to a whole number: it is 5330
